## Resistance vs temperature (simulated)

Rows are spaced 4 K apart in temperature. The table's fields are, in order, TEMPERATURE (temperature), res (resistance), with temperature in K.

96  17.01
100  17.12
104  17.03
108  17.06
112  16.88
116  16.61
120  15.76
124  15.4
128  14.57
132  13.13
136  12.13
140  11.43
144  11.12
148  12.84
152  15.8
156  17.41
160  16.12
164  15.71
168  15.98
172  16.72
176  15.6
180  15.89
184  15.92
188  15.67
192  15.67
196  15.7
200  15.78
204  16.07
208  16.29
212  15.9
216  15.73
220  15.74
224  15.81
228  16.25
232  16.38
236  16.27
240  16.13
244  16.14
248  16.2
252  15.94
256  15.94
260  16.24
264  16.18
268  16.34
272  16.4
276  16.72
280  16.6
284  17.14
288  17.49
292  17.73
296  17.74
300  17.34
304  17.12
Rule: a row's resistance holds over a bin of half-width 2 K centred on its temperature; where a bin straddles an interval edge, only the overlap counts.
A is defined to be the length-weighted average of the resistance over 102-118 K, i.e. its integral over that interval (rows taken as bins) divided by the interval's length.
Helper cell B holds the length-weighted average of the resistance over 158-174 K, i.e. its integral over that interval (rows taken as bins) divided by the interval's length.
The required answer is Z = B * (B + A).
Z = 533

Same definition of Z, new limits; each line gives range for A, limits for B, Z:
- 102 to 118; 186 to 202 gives 512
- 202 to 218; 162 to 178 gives 512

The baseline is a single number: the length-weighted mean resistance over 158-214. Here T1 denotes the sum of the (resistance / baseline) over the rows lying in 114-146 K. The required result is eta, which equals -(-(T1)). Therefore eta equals 6.91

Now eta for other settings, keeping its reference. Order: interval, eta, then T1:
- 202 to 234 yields 8.05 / 8.05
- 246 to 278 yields 8.16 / 8.16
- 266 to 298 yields 8.55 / 8.55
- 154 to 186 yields 8.12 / 8.12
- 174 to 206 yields 7.93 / 7.93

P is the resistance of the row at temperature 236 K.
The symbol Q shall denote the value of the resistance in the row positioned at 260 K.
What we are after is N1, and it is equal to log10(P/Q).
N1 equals 0.00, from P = 16.27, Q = 16.24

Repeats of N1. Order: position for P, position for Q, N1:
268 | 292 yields -0.04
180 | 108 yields -0.03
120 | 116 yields -0.02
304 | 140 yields 0.18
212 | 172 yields -0.02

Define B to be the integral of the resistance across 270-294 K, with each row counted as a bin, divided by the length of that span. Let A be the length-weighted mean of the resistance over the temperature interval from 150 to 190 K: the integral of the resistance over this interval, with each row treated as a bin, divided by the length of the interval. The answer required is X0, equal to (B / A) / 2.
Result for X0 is 0.53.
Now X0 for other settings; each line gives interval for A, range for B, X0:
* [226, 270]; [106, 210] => 0.47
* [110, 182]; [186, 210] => 0.53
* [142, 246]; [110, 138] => 0.47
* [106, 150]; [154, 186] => 0.57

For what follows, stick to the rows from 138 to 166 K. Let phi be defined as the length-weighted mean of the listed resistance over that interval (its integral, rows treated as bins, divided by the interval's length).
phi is 14.3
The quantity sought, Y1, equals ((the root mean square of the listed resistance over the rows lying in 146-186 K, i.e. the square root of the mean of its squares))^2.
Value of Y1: 251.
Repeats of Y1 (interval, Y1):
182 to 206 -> 250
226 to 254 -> 262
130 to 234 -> 235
